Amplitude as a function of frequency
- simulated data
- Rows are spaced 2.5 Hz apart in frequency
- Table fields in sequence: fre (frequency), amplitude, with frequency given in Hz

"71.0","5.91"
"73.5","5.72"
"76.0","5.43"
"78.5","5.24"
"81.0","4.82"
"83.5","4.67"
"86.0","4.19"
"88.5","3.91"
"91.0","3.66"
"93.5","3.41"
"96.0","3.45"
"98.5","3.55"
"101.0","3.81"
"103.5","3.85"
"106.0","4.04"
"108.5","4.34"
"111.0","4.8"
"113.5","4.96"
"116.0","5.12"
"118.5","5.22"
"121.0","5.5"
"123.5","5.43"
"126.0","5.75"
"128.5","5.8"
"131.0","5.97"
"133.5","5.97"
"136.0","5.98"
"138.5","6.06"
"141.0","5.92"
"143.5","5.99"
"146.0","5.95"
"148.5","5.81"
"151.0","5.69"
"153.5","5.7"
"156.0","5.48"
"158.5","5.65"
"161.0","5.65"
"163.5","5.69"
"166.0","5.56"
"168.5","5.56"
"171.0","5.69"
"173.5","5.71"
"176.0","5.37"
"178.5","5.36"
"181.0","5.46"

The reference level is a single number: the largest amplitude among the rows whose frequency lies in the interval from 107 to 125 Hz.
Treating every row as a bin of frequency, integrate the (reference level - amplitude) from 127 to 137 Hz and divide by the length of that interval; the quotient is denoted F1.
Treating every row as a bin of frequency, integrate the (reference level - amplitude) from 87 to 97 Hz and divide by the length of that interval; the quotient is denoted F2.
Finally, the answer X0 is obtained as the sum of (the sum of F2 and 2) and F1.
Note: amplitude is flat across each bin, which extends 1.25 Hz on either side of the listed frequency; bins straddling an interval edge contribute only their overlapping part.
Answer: 3.4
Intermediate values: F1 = -0.4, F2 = 1.87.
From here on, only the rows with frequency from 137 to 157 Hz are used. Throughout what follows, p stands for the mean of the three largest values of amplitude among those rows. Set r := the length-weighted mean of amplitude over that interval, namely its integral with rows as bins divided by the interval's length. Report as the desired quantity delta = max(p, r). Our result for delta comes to 6.00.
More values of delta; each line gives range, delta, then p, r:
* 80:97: 4.56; 4.6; 4.01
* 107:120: 5.10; 5.1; 4.88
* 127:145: 6.01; 6.0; 5.95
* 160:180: 5.70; 5.7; 5.57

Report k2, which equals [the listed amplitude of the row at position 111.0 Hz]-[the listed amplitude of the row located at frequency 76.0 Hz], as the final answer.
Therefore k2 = -0.6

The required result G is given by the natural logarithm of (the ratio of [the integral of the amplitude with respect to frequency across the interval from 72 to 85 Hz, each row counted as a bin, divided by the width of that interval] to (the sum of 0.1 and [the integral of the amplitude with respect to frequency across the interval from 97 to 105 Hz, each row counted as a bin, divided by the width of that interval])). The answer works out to 0.298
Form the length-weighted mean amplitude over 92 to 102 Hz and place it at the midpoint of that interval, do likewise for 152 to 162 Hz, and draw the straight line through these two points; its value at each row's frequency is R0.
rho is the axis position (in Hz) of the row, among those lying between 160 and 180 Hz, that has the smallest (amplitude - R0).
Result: 178.5 Hz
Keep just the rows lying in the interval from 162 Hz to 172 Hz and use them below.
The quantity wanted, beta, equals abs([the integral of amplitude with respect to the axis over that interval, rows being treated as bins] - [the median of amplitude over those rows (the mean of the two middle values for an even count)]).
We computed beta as 51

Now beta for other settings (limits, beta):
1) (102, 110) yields 29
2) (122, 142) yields 111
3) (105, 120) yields 67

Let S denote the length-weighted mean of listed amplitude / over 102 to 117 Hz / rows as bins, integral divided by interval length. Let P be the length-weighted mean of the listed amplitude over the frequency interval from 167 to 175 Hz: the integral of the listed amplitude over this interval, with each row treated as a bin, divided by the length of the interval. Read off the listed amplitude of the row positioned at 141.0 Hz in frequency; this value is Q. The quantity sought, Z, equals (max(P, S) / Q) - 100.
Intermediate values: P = 5.6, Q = 5.92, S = 4.50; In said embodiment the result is -99.0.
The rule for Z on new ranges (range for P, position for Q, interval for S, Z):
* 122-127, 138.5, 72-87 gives -99.1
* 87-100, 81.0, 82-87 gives -99.1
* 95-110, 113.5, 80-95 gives -99.2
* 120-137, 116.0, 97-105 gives -98.9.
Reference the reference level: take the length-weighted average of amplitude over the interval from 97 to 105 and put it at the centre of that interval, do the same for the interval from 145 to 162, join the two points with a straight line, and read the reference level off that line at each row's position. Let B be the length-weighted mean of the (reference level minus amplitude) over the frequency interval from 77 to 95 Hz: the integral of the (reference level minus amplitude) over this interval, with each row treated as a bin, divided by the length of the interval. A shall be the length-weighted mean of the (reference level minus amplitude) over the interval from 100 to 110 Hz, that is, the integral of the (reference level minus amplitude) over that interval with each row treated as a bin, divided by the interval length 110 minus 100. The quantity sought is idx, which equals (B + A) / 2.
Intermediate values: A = -0.15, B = -1.10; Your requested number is -0.6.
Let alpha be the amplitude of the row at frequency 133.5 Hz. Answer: 5.97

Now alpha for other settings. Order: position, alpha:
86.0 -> 4.19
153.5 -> 5.7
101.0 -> 3.81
